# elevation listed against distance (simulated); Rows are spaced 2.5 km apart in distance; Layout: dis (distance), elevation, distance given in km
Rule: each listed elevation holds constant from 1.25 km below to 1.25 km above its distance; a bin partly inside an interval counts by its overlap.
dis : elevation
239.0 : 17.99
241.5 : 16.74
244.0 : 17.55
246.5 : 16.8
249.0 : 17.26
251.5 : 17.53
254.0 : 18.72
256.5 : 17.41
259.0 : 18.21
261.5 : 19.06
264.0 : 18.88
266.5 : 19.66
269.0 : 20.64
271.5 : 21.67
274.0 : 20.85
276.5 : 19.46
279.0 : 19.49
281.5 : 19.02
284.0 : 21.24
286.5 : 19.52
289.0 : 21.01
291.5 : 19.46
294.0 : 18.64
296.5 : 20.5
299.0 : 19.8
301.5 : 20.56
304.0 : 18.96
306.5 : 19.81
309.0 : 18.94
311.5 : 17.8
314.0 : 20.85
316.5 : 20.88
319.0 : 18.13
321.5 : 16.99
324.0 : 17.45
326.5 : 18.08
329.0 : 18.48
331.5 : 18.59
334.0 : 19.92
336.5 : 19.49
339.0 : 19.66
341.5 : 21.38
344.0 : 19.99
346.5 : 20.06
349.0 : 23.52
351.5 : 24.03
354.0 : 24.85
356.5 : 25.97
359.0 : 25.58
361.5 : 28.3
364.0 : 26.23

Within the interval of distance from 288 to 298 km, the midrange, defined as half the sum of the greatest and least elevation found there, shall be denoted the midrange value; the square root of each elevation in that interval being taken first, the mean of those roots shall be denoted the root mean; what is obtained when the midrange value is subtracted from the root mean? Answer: -15.4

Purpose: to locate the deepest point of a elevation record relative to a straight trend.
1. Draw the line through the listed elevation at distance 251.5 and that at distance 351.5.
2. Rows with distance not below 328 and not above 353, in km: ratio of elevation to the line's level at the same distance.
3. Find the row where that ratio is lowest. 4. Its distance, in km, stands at 331.5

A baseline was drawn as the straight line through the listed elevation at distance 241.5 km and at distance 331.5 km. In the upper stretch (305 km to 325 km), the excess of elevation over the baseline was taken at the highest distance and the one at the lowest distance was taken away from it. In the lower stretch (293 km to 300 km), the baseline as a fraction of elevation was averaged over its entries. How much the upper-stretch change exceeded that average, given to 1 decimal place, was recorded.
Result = -3.6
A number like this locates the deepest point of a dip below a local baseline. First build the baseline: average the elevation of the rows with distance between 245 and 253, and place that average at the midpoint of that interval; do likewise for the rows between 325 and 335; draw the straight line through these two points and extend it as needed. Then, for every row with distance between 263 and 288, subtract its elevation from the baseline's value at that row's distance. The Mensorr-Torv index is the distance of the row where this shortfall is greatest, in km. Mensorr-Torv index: 281.5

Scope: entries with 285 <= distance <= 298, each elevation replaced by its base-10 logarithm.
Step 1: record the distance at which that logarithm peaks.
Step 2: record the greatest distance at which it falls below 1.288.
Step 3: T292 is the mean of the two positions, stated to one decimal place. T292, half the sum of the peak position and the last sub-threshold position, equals 291.5 km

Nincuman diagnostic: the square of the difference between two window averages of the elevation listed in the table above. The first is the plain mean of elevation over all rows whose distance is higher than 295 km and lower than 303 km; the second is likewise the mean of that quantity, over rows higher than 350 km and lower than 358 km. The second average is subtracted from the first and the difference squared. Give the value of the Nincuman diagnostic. 22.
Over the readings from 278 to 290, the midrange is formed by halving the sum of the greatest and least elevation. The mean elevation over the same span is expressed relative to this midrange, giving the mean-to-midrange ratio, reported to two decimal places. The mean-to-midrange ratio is 1.00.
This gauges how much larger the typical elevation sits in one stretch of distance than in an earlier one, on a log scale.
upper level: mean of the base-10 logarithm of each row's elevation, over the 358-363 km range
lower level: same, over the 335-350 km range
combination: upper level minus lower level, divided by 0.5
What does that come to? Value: 0.23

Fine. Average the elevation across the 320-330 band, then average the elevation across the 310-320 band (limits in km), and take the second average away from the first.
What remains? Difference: -1.7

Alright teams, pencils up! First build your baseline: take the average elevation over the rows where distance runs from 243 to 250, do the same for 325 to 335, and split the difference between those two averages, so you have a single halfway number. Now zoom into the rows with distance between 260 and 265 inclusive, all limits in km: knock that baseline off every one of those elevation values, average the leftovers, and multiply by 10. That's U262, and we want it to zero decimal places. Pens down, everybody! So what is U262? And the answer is 10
